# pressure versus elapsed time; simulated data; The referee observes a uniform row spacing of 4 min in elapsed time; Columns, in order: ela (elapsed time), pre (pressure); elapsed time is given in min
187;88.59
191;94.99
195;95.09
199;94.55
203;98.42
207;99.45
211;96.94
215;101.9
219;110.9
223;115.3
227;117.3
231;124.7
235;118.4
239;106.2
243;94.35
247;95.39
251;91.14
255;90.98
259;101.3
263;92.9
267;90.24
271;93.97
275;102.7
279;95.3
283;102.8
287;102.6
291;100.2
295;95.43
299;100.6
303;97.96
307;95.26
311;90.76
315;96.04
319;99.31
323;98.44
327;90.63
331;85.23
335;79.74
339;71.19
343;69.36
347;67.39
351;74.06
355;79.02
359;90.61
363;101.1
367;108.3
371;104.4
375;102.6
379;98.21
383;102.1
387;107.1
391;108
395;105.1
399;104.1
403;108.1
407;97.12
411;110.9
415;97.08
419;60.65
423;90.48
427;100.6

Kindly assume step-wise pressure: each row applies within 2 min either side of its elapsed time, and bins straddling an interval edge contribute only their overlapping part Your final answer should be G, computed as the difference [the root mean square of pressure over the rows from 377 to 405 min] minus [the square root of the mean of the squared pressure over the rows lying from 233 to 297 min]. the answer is 6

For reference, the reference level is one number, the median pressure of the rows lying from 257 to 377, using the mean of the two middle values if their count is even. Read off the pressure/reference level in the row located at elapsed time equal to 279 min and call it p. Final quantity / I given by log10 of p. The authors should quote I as 0.000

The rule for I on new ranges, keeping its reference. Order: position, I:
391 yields 0.054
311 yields -0.021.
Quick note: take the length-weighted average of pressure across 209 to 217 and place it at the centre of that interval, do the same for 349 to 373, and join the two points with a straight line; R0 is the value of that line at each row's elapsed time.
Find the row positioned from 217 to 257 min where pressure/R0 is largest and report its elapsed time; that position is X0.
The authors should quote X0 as 231 min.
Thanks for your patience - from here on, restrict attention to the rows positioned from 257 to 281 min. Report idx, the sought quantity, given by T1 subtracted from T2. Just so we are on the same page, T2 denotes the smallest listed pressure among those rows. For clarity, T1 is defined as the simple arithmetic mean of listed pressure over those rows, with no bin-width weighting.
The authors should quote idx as -6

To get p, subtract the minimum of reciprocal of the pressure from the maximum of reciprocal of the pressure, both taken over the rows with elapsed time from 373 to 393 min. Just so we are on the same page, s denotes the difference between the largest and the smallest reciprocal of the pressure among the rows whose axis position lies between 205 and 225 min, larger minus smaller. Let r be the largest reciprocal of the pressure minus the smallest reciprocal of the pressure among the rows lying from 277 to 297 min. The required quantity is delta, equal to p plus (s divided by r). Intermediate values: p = 0.0009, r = 0.0008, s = 0.0016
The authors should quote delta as 2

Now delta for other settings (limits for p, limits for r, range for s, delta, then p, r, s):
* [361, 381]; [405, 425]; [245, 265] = 0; 0.0009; 0.0075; 0.0011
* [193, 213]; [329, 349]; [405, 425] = 2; 0.0005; 0.0031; 0.0075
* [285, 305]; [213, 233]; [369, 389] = 0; 0.0007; 0.0018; 0.0008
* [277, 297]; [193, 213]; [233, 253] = 5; 0.0008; 0.0005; 0.0025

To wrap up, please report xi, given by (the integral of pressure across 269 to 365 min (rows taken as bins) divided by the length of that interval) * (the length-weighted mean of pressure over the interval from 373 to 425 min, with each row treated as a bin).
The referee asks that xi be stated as 9023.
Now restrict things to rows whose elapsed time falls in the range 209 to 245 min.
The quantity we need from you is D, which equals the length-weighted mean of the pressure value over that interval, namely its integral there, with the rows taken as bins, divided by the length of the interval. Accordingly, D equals 110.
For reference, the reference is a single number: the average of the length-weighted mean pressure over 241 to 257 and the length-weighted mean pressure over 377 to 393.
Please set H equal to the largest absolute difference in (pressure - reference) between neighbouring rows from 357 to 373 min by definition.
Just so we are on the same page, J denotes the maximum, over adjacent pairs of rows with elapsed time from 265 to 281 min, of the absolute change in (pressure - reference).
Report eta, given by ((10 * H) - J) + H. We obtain 107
